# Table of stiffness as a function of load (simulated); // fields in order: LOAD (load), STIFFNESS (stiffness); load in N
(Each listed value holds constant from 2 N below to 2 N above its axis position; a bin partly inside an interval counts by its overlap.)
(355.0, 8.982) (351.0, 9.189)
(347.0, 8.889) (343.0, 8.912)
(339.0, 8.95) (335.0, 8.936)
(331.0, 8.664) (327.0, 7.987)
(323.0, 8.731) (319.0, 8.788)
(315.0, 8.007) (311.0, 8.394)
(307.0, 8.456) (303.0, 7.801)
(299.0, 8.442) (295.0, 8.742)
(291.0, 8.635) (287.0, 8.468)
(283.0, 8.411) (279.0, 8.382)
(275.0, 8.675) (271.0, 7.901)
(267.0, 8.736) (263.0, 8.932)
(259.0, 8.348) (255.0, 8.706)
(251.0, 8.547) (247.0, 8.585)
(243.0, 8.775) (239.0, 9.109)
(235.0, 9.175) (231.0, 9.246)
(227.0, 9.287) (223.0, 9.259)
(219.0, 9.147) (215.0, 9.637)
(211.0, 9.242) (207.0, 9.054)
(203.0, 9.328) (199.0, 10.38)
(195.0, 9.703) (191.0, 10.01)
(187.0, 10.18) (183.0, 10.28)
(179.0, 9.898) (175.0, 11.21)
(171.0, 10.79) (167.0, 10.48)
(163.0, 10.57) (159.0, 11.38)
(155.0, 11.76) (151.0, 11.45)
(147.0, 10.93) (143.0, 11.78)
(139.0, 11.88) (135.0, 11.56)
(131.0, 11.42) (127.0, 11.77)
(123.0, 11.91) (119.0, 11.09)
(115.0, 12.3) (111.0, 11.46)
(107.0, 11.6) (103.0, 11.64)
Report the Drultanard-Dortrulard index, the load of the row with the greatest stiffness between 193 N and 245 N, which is 199.0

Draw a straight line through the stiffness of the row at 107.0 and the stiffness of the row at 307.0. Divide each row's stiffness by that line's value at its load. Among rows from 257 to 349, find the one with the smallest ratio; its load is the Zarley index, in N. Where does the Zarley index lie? 271.0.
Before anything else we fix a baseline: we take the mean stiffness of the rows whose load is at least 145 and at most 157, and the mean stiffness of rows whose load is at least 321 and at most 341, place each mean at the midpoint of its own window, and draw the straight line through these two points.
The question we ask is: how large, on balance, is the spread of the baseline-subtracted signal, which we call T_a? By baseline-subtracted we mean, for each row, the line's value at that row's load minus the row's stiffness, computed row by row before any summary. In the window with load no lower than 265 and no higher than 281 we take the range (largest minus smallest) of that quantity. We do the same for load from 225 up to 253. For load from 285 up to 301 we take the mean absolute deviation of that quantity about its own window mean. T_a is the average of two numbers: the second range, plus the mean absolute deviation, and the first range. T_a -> 0.68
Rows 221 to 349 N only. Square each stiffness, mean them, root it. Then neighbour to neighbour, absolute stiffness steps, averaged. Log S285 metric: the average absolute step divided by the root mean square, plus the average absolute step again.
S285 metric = 0.32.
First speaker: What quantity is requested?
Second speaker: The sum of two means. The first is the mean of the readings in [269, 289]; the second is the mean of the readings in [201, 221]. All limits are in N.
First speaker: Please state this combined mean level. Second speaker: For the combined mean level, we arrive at 18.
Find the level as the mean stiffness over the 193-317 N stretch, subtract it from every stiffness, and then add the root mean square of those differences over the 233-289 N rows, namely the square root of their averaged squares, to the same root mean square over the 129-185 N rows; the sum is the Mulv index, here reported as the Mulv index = 2.7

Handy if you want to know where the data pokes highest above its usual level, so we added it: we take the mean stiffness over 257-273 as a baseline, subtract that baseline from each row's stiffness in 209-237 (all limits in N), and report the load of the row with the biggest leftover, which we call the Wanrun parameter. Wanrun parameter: 215.0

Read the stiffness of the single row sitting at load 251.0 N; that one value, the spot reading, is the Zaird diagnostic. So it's 8.547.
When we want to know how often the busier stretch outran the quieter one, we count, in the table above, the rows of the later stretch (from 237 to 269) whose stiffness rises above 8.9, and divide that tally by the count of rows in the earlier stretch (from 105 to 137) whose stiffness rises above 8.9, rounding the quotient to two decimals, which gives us 0.25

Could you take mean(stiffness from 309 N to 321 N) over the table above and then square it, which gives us 70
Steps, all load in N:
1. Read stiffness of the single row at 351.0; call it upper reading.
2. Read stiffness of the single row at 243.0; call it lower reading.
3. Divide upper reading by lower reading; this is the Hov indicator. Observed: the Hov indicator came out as 1.05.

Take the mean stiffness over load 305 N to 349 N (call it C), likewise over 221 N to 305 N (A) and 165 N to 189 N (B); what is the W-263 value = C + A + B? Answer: 27.8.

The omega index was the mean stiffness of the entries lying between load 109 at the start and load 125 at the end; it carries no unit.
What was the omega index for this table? 11.7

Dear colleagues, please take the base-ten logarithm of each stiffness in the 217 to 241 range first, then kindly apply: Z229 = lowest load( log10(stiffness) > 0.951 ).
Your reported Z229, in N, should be 219.0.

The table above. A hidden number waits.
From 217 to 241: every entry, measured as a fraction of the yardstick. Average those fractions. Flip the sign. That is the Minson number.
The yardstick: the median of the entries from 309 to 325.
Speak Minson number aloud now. -1.07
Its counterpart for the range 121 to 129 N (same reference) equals -1.38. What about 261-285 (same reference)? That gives -0.99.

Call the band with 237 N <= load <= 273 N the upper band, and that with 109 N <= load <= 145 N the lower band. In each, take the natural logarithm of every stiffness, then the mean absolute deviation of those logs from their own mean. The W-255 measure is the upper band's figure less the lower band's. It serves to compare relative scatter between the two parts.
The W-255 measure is 0.0062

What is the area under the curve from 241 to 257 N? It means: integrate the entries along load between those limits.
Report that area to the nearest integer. 138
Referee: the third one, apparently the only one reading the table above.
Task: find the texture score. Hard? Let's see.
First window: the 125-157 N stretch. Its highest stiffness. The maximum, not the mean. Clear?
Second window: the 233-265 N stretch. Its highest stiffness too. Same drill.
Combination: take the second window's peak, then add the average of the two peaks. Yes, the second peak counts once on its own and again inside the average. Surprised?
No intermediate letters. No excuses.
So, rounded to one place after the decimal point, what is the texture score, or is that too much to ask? 19.7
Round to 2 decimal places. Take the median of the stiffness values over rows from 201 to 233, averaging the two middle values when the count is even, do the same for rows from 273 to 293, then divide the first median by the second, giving 1.09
